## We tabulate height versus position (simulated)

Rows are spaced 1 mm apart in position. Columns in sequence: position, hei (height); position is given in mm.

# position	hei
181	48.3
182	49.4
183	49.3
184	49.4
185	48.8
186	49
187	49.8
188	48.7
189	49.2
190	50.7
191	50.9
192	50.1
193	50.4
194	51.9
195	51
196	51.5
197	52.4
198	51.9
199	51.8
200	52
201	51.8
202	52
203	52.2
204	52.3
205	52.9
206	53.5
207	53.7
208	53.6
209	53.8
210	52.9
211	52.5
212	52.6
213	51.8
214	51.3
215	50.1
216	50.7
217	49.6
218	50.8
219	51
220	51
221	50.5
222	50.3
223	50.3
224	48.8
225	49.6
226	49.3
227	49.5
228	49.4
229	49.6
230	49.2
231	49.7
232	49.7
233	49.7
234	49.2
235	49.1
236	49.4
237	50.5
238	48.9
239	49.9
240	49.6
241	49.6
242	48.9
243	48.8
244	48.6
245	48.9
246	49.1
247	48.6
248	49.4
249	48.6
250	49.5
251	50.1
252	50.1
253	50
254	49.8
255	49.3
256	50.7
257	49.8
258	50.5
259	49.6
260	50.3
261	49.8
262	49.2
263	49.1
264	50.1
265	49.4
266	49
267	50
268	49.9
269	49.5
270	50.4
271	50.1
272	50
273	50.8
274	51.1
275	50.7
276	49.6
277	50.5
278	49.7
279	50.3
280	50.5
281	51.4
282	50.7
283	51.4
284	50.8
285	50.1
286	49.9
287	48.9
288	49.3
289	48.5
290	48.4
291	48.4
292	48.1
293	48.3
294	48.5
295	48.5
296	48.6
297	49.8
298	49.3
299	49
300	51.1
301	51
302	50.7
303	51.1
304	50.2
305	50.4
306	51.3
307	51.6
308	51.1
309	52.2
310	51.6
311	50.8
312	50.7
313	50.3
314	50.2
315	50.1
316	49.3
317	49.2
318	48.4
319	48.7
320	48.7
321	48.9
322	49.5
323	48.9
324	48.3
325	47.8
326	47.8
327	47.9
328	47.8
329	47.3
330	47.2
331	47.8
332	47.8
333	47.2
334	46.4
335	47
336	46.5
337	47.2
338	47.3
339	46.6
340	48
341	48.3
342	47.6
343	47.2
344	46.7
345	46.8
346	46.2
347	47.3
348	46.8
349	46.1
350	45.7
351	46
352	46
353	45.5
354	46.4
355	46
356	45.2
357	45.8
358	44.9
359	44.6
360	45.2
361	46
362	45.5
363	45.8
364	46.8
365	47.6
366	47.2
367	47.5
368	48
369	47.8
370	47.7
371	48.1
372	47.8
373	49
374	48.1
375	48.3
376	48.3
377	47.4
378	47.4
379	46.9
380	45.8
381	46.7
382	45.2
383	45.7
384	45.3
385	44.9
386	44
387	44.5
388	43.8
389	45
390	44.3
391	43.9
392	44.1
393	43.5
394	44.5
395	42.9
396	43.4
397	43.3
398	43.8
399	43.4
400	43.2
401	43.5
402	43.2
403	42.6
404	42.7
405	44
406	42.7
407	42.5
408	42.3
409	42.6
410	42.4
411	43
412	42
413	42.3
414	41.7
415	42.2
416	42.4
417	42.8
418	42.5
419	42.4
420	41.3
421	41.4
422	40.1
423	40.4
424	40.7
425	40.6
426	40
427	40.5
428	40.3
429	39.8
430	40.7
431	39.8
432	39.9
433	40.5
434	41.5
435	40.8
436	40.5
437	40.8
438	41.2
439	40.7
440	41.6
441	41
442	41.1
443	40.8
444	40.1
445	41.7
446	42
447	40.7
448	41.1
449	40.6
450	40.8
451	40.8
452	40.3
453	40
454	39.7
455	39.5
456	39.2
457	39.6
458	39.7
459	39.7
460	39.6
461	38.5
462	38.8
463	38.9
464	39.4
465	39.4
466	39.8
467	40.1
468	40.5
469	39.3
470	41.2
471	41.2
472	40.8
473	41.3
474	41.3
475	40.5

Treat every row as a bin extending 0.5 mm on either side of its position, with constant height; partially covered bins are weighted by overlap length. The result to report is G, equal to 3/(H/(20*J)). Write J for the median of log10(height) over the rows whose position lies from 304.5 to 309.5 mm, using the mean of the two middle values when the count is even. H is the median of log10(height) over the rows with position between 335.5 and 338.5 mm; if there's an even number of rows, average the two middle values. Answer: 61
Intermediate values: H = 1.67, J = 1.71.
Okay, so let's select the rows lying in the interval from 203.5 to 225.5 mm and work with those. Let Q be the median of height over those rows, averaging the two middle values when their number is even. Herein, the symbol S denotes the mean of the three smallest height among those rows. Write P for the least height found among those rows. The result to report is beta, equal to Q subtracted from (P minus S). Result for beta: -52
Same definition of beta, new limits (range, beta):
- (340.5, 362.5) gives -46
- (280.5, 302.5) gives -49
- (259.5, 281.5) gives -50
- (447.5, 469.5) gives -40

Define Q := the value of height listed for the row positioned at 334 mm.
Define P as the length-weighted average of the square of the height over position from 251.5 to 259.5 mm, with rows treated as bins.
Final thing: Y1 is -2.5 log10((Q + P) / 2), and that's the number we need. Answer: -7.76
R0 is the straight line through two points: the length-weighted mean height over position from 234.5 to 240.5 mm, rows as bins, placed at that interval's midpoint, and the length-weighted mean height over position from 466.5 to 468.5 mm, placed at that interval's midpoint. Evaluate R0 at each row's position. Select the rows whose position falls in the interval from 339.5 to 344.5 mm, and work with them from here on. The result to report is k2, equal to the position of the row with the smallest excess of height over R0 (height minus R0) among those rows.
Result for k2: 344 mm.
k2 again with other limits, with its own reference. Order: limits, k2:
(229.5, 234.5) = 230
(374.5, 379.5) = 379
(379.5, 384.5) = 382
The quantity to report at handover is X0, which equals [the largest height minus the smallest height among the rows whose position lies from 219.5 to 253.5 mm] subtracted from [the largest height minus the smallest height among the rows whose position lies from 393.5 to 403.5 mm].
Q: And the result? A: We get -0.5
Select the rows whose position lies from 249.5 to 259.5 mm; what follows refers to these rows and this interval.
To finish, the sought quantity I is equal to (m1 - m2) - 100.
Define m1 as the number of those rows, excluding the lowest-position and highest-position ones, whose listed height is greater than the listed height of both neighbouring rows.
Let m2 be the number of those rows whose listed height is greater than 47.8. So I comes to -108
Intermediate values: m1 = 2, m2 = 10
